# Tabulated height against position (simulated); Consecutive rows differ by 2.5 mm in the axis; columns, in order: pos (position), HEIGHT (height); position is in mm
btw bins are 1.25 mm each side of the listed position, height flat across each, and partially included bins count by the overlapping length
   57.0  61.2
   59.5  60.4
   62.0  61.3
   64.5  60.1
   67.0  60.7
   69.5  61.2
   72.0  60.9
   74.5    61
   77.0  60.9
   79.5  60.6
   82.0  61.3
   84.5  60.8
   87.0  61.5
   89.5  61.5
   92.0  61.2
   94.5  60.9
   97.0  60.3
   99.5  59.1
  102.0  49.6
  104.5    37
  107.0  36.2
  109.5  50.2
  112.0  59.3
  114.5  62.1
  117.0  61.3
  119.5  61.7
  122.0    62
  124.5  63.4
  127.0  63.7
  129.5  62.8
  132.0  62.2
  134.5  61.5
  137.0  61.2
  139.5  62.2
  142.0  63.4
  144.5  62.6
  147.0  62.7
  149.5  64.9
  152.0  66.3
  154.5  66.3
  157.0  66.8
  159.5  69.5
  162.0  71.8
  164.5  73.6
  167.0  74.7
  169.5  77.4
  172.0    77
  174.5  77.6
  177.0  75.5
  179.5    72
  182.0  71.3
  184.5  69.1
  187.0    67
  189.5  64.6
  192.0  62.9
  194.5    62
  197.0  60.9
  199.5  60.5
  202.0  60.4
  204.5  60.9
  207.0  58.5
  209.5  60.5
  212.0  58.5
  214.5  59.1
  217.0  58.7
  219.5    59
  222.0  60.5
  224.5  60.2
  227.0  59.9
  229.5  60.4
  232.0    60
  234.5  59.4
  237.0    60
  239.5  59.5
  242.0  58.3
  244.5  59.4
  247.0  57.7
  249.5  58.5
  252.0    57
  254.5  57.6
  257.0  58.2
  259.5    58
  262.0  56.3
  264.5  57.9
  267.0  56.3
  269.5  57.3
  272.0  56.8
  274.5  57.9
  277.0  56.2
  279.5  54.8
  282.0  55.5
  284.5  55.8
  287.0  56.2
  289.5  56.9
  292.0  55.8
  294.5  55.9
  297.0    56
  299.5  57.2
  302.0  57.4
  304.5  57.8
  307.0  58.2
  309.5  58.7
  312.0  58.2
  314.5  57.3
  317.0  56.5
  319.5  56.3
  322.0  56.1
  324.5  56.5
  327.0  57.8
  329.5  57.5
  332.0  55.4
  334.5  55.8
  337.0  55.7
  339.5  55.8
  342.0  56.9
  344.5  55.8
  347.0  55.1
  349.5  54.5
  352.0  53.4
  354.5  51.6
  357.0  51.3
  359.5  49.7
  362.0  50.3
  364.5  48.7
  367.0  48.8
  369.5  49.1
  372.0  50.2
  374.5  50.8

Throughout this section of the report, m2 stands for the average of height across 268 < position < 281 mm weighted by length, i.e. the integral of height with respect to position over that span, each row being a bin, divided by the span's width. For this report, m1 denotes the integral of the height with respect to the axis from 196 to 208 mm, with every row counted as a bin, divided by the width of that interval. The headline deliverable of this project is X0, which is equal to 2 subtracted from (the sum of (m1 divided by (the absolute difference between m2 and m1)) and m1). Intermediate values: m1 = 60.3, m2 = 56.6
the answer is 74.6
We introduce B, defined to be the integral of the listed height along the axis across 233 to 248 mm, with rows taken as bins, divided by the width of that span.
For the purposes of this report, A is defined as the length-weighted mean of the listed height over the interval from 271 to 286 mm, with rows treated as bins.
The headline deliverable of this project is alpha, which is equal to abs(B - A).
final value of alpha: 2.9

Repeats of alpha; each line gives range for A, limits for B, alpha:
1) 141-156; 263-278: 7.4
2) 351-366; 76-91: 10.3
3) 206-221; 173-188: 13.2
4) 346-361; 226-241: 7.3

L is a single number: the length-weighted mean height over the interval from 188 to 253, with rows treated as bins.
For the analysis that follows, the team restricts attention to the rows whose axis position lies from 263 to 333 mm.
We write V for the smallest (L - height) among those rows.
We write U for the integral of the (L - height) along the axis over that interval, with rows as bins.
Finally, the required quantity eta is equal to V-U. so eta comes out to -218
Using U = 220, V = 1.2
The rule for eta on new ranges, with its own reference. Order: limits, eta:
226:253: -23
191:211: 14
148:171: 217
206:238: -11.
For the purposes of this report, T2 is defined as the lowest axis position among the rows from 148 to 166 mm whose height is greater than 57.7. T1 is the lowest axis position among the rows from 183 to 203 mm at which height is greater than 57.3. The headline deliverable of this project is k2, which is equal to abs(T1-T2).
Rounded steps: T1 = 184.5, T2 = 149.5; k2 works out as 35.0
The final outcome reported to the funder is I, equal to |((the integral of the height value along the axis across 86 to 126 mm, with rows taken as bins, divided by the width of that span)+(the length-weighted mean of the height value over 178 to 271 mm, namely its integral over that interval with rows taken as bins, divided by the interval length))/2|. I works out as 58.6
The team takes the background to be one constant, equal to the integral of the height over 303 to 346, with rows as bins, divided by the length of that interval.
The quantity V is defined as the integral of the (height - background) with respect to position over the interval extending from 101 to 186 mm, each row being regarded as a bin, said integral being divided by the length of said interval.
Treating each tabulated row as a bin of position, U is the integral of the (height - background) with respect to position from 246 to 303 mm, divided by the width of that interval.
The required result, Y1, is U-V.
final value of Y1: -7.3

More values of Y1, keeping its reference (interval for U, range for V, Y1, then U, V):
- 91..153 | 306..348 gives 2.4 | 2.2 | 0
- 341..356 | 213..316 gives -3.4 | -2.4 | 1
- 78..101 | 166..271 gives -1.7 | 3.8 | 6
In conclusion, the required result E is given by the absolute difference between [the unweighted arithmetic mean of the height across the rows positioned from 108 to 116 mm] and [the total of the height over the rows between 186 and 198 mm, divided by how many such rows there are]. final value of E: 6.3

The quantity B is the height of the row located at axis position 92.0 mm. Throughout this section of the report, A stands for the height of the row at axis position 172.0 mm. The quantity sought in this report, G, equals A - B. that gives 16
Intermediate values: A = 77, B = 61.2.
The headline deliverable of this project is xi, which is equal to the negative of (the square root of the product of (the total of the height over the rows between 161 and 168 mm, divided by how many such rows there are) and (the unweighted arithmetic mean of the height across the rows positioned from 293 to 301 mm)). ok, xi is -64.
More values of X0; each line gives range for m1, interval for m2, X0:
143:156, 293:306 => 71.0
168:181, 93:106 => 77.1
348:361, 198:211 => 56.6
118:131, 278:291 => 69.9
